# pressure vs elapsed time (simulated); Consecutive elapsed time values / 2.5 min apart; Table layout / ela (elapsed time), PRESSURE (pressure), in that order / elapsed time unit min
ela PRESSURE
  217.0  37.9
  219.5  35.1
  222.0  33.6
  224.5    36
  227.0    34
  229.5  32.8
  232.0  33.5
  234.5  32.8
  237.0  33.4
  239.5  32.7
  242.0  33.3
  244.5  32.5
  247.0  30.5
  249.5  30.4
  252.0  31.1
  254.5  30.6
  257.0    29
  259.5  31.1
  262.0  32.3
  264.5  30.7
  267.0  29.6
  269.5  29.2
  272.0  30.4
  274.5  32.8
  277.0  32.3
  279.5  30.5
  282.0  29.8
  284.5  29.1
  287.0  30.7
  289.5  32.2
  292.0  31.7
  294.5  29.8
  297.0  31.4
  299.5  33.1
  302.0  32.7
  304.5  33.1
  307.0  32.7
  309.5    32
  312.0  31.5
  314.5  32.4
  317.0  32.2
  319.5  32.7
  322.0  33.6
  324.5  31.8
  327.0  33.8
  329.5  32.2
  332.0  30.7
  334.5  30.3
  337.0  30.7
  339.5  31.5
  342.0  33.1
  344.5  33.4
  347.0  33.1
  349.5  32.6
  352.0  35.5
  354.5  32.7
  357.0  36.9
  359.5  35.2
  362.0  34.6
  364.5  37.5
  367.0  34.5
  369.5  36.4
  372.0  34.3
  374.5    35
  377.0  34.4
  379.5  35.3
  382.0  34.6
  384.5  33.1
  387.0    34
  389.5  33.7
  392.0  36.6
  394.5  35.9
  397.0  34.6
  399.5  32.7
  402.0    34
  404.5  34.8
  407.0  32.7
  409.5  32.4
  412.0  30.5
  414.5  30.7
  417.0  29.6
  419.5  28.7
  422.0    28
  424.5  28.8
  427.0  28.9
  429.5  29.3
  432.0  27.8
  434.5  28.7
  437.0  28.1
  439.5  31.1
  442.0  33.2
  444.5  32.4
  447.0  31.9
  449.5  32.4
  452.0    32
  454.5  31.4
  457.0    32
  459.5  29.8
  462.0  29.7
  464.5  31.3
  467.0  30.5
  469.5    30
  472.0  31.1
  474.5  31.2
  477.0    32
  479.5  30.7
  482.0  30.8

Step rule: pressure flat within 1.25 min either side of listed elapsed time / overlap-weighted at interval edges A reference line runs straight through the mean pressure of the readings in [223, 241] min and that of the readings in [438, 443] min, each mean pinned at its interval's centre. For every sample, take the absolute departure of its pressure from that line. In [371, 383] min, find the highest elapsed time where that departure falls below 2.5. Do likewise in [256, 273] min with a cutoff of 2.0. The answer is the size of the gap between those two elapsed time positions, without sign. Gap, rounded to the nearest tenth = 120.0 min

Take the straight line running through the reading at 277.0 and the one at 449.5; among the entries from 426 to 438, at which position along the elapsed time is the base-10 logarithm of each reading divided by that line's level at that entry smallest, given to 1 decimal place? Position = 432.0 min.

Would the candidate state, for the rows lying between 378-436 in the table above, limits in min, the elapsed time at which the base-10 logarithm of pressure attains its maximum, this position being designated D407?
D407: 392.0 min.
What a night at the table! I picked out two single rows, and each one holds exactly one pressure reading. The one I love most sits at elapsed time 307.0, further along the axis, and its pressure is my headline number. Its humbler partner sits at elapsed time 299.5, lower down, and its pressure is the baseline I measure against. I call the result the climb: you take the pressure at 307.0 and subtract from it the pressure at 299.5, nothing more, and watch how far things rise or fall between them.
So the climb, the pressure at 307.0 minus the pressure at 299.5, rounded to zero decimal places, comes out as 0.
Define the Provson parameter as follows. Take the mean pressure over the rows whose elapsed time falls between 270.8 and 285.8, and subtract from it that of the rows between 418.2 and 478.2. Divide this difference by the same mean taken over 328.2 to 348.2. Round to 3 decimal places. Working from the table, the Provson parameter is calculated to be 0.012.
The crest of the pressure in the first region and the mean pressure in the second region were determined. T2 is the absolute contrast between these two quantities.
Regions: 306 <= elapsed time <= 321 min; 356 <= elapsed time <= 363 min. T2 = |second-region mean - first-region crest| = 2.9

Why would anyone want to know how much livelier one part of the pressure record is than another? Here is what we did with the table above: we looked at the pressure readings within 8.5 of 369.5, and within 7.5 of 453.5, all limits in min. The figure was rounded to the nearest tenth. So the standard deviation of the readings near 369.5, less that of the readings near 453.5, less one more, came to -0.7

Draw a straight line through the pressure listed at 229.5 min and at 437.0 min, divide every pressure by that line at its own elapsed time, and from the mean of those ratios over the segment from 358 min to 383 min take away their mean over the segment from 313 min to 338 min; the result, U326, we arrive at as 0.14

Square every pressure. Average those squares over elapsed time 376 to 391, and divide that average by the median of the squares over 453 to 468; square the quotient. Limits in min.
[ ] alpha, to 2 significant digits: 1.5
